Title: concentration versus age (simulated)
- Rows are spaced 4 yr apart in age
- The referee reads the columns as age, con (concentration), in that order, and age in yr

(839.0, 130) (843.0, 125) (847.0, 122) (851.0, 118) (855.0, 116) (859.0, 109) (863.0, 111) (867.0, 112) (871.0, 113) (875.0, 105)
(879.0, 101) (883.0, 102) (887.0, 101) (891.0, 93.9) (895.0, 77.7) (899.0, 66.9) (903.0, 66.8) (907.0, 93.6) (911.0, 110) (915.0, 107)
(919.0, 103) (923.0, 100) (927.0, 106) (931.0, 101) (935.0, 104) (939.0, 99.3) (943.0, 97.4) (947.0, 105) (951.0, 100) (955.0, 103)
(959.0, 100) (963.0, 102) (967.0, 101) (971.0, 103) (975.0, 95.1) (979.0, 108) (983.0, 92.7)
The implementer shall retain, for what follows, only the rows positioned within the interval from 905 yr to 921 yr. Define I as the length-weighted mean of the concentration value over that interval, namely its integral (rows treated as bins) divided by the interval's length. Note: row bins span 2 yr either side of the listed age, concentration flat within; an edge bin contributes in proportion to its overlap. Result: 103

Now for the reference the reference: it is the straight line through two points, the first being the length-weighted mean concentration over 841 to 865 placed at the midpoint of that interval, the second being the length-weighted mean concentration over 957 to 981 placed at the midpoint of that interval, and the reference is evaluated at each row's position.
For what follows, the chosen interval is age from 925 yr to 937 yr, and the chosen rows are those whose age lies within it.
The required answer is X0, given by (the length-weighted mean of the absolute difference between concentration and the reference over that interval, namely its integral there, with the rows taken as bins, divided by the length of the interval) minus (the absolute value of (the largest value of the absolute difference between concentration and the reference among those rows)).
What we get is -3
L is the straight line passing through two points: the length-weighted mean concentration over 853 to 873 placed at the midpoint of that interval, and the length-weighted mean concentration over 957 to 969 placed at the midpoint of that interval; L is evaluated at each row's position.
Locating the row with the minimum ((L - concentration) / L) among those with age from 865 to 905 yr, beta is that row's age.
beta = 871.0 yr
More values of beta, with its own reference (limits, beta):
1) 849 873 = 851.0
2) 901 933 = 911.0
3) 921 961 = 947.0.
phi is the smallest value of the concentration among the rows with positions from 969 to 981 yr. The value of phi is 95.1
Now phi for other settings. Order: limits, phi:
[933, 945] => 97.4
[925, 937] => 101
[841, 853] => 118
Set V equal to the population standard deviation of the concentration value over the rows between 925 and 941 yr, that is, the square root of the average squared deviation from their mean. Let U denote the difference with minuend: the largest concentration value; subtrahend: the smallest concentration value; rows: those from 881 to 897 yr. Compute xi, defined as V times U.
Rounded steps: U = 24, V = 3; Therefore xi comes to 63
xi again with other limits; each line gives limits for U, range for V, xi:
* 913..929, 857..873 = 10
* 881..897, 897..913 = 447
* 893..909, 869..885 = 126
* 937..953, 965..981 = 35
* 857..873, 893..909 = 44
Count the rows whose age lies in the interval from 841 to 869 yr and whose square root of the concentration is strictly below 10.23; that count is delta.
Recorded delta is 0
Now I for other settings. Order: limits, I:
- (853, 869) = 112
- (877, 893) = 99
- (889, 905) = 76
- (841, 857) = 120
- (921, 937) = 103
